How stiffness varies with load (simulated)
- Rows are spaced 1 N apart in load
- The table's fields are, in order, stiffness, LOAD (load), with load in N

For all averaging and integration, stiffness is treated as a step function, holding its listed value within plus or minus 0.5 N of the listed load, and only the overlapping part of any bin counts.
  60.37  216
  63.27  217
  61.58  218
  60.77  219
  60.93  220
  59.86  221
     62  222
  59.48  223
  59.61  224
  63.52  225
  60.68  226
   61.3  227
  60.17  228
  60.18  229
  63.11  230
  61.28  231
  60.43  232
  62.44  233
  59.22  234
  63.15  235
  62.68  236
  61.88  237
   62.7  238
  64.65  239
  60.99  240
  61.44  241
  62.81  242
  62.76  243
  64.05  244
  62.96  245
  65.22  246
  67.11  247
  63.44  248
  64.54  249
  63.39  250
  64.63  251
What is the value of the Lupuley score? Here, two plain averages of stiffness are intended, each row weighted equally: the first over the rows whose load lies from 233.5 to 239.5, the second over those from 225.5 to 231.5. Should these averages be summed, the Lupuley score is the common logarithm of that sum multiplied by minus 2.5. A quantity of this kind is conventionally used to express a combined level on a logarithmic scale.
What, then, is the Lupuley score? -5.23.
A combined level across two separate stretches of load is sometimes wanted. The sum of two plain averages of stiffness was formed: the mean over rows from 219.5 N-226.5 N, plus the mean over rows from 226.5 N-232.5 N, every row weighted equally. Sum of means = 121.9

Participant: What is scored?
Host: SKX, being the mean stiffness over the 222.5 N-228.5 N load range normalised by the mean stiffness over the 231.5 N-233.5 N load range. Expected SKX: 0.99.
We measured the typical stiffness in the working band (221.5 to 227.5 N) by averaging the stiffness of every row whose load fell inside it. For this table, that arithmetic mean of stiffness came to 61.1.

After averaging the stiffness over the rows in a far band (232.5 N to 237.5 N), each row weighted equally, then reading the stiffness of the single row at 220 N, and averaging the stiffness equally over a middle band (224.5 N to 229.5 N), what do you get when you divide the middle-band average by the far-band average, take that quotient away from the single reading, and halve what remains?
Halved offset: 30.0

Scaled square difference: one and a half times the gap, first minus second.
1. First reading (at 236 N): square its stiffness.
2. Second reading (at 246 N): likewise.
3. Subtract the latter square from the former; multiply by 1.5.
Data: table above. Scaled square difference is -487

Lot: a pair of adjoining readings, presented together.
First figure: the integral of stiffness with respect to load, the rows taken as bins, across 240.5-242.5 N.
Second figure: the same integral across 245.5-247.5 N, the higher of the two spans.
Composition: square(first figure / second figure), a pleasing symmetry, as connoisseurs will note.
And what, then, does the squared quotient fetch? 0.882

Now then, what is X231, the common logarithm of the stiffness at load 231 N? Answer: 1.79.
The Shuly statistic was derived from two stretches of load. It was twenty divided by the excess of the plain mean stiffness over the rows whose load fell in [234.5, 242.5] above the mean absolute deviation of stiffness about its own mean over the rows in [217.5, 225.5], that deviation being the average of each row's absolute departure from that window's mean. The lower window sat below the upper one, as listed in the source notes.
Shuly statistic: 0.325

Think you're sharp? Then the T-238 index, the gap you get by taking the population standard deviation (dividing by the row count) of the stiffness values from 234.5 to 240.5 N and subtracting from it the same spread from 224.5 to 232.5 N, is -0.1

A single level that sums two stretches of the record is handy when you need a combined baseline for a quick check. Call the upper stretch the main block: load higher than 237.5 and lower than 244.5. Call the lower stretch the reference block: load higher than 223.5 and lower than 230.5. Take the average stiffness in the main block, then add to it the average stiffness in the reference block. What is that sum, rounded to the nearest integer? 124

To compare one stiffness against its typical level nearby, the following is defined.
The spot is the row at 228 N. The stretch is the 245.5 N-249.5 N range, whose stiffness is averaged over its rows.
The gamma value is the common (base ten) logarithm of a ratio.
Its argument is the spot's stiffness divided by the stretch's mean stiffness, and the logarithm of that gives -0.034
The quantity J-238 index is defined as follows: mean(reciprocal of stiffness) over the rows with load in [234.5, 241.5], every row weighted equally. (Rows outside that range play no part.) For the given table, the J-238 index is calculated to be 0.0160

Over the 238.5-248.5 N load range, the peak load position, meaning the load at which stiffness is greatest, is 247 N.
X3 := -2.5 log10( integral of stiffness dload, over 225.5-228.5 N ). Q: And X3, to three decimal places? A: -5.651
